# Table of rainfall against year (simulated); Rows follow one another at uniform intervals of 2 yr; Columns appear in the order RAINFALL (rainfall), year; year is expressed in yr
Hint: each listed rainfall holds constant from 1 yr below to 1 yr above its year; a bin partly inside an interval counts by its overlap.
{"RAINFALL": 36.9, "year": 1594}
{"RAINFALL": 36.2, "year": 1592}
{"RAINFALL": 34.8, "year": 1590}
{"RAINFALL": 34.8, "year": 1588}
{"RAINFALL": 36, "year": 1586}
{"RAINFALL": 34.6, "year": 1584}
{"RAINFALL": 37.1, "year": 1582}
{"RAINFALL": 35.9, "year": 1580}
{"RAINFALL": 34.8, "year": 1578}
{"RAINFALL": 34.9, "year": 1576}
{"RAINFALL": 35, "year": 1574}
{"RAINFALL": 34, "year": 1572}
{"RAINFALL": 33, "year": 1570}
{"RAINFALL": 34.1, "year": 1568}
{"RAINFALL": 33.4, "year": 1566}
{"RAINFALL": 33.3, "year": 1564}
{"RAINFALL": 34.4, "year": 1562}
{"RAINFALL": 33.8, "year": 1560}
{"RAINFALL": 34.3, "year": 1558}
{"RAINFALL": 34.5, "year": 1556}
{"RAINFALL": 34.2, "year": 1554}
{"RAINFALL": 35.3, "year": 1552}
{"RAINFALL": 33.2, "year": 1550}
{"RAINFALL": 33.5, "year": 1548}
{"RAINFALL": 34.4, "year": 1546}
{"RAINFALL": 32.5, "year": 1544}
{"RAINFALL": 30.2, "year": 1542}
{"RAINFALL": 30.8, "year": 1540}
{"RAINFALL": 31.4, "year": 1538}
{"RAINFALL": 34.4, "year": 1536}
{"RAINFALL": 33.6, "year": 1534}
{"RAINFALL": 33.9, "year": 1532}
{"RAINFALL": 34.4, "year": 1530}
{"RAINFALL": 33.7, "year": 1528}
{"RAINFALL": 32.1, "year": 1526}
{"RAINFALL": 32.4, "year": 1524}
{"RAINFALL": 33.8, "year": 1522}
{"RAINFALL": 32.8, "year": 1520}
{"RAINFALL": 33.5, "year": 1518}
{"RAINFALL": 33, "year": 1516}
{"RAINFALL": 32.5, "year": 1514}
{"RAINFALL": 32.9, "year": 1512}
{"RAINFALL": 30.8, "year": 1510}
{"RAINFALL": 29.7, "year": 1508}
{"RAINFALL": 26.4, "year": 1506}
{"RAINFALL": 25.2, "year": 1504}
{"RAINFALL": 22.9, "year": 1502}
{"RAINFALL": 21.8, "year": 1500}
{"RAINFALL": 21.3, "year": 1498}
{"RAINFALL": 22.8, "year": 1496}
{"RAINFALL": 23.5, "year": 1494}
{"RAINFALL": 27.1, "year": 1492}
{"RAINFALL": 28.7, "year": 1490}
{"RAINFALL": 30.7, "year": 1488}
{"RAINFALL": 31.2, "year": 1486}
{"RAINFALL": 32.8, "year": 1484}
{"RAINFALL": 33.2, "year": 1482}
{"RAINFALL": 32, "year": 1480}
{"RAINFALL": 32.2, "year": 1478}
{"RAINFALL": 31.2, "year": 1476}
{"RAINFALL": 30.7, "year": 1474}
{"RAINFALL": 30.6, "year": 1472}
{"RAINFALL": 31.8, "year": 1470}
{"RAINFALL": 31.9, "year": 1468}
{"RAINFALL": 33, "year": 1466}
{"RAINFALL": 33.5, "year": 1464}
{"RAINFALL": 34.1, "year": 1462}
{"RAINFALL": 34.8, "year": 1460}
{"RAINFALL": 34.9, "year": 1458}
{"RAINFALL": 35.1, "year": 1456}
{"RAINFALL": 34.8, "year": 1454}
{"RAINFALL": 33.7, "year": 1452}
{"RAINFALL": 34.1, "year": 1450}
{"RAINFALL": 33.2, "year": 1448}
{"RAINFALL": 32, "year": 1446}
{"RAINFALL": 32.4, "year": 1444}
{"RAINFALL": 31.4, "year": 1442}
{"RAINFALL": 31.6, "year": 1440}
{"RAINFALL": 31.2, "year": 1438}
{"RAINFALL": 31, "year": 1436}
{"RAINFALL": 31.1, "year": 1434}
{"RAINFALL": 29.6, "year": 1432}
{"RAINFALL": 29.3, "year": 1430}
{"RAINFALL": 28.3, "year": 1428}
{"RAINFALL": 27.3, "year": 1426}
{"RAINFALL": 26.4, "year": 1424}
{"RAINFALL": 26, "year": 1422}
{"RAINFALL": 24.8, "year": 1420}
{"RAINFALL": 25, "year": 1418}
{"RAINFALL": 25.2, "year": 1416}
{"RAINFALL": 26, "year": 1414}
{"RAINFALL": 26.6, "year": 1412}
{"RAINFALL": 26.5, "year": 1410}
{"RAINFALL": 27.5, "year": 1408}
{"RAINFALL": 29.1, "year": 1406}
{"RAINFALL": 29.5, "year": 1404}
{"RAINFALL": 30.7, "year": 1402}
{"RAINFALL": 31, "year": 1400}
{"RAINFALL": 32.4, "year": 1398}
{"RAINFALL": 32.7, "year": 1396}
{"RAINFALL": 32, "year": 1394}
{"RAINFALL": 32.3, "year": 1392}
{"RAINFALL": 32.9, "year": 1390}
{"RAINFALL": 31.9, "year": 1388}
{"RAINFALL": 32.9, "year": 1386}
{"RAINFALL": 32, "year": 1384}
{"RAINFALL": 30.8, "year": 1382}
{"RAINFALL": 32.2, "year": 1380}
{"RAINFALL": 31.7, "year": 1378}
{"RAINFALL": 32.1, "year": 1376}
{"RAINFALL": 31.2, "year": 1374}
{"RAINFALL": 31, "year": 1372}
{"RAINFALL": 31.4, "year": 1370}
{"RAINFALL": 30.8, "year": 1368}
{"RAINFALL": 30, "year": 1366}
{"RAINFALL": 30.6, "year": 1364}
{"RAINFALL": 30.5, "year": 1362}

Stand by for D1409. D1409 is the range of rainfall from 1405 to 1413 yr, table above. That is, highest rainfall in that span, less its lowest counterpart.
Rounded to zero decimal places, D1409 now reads 3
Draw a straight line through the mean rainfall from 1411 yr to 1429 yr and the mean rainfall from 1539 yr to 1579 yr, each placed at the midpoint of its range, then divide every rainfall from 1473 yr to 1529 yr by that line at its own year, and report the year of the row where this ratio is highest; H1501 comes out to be 1482 yr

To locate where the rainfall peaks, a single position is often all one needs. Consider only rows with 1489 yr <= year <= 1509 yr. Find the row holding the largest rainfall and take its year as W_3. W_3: 1508 yr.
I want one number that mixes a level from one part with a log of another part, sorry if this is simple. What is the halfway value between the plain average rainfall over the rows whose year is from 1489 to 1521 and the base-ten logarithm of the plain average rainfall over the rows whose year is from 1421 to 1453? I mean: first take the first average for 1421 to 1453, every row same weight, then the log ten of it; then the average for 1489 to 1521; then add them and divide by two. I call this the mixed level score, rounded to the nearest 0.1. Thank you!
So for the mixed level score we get 14.6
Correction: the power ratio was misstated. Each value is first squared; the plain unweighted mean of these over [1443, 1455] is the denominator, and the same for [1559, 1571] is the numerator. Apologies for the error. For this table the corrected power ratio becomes 1.02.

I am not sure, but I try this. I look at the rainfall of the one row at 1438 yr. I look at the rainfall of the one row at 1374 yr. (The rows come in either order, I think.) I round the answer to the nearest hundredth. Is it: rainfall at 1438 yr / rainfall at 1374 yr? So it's 1.00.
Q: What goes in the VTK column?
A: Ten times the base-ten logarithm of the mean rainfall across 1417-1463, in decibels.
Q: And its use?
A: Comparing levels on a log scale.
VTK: 14.9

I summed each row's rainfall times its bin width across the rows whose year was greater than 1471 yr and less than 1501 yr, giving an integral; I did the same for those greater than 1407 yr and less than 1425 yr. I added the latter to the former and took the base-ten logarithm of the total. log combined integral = 3.12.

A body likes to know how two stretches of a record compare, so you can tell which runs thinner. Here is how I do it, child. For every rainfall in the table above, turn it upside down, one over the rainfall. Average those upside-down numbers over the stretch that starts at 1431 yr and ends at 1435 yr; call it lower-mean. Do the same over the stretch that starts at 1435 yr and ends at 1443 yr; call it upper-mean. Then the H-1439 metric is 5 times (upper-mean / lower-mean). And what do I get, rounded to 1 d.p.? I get 4.8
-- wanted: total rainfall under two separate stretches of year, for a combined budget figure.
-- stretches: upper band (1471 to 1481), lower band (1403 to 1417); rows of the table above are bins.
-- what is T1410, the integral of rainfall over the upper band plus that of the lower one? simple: 694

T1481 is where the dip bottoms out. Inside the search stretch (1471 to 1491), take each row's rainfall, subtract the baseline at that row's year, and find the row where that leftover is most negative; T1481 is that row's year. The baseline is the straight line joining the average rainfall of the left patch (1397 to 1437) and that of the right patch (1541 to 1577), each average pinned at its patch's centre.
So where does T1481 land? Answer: 1490 yr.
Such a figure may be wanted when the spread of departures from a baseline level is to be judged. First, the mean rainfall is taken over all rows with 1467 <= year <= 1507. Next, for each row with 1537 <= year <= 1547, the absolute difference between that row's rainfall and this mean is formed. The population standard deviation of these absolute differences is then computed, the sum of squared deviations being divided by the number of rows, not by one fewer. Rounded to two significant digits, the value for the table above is 1.5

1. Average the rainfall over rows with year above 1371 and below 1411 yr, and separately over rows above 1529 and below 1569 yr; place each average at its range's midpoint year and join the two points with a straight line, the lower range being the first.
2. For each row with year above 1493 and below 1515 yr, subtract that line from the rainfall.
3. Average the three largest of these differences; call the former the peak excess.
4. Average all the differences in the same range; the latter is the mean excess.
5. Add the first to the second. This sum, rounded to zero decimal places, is -7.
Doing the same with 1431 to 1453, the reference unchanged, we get 2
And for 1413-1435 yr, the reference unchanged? -6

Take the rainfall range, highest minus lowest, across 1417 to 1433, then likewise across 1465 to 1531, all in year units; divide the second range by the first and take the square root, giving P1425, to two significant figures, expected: 1.7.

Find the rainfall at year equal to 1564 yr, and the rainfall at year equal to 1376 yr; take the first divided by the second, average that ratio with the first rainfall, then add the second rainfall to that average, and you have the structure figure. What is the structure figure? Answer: 49.3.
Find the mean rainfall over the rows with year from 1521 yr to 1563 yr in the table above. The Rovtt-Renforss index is 33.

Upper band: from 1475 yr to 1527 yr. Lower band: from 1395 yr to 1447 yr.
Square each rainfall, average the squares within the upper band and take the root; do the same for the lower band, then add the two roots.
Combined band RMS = 58.9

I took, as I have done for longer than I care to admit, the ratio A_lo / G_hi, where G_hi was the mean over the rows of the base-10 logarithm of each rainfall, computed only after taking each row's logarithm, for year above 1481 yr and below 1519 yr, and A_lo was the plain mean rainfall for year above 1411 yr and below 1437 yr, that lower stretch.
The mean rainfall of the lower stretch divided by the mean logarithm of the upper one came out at 18.9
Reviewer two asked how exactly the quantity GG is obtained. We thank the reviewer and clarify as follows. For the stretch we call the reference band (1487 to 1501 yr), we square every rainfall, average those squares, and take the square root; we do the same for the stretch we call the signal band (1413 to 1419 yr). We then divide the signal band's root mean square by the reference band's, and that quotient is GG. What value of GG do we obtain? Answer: 1.00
